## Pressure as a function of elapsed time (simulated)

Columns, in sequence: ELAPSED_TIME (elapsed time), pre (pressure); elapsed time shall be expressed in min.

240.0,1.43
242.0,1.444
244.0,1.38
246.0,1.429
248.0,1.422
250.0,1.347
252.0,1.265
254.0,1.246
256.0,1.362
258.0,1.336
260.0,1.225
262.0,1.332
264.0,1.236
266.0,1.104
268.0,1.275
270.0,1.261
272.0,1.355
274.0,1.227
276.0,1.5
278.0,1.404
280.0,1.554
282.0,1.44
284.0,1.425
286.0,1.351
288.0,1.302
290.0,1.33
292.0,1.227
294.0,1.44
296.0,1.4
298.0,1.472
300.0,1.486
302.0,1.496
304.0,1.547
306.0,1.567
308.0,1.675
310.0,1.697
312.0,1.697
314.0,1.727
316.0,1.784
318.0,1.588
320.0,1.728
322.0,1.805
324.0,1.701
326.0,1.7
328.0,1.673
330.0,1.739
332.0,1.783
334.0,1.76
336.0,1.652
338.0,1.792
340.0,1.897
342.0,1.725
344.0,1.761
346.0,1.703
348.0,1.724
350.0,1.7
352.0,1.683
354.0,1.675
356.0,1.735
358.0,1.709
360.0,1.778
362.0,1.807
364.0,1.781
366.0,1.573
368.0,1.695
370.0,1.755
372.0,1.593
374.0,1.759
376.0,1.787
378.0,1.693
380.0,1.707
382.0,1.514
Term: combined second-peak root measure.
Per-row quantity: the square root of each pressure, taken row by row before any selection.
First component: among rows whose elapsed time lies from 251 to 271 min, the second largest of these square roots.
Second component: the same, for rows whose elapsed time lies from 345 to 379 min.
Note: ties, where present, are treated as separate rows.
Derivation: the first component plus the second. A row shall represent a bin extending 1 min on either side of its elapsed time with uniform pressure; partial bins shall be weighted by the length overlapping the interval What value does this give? 2.49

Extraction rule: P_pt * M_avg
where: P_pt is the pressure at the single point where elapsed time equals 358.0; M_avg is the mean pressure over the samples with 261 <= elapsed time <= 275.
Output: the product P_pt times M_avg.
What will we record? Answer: 2.1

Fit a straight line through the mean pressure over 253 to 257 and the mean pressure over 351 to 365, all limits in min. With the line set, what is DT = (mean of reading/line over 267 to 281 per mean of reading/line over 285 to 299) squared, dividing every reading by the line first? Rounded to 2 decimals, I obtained 1.12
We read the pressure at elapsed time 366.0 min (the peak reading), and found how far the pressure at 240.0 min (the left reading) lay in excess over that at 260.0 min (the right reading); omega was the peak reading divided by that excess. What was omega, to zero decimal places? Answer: 8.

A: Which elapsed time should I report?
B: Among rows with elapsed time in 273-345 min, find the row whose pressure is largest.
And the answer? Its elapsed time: 340.0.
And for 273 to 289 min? 280.0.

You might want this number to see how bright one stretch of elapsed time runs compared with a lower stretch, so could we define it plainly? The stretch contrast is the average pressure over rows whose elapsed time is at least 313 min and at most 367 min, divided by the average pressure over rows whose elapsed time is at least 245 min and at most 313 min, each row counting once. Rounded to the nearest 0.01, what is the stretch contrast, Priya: 1.24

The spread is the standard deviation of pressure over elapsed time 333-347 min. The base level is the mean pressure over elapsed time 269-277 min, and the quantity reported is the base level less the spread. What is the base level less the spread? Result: 1.26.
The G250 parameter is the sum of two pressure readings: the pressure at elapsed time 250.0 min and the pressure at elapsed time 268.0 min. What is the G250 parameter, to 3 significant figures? 2.62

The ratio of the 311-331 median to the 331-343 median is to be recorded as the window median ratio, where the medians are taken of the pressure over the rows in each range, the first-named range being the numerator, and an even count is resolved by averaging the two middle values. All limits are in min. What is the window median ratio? 0.97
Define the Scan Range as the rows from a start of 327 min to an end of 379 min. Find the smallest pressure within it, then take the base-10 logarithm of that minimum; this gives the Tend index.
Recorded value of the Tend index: 0.20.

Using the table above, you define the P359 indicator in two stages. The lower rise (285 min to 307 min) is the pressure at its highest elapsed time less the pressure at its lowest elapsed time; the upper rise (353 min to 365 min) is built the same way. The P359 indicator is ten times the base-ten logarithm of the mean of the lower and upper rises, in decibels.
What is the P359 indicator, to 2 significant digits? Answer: -7.9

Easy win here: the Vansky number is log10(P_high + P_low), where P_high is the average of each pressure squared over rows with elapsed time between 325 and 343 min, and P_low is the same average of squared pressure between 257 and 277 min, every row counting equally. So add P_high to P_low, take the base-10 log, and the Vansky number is 0.674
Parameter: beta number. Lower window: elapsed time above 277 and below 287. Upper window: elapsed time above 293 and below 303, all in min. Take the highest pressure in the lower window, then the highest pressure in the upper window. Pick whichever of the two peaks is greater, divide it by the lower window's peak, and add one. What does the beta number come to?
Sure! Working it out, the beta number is 2.00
